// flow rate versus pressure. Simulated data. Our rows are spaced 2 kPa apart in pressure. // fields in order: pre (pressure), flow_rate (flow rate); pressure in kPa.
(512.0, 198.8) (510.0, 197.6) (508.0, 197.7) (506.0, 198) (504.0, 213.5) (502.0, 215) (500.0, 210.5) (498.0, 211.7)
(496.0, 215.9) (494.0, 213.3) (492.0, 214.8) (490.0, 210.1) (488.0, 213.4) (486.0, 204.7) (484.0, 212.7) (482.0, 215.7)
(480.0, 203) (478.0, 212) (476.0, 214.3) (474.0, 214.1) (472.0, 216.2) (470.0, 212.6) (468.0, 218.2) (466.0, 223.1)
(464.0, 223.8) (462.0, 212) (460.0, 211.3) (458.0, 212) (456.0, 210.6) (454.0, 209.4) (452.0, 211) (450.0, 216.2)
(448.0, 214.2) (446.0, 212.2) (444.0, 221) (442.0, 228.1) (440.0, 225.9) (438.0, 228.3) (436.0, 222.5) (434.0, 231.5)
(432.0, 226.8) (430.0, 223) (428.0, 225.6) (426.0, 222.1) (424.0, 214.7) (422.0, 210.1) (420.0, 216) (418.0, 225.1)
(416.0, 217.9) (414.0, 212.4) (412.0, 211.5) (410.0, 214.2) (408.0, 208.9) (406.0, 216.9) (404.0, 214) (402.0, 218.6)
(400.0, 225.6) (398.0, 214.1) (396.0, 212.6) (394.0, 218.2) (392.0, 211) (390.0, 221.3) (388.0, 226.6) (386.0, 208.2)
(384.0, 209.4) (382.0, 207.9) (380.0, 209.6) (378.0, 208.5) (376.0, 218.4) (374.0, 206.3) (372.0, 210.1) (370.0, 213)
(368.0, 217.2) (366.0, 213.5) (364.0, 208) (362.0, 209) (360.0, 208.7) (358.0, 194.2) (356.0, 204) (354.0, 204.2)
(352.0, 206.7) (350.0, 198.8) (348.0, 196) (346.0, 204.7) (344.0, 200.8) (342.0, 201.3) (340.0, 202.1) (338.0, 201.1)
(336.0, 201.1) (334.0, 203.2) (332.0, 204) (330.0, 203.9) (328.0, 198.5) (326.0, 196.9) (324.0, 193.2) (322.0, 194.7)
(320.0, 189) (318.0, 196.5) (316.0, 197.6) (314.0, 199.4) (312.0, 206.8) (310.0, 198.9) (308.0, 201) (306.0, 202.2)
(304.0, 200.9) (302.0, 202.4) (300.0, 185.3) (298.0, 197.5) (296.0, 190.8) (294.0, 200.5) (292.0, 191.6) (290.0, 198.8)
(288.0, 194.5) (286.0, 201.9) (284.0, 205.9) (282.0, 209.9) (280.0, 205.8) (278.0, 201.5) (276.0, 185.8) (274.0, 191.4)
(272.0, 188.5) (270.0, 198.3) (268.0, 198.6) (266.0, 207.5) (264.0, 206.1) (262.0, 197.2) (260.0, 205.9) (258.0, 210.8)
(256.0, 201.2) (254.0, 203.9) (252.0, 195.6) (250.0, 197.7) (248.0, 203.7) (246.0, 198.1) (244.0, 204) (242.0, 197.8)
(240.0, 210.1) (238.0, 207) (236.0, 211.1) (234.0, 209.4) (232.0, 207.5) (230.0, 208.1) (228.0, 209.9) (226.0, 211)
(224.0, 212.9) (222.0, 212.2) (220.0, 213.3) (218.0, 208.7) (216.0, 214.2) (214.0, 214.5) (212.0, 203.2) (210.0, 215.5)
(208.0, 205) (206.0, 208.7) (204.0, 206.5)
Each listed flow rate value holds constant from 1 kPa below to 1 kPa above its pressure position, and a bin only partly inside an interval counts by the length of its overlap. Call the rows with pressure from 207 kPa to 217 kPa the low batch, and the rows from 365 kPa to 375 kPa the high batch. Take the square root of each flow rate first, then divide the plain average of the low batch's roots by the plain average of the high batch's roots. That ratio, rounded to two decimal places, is 1.00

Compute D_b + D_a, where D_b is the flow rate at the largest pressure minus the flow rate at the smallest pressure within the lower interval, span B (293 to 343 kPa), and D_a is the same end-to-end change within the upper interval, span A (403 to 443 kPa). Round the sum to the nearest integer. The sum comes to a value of 15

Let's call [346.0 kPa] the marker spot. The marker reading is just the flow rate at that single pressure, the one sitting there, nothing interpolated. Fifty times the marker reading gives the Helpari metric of 10235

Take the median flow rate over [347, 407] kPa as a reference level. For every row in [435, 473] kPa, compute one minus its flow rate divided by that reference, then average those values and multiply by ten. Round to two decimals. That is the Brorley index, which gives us -0.35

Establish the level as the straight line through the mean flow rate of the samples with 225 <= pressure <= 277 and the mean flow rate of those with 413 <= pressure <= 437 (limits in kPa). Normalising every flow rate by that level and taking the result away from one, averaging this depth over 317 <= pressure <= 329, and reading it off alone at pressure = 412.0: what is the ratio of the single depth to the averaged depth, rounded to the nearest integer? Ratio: 0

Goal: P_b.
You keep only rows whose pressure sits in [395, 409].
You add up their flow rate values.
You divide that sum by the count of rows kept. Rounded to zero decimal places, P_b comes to 216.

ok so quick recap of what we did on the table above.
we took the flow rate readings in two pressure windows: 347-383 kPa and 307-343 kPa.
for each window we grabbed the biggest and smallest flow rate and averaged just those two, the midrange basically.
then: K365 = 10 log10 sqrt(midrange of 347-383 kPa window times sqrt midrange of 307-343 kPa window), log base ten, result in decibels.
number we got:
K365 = 17.3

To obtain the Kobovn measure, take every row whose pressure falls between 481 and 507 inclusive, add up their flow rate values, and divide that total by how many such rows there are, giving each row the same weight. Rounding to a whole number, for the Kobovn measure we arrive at 211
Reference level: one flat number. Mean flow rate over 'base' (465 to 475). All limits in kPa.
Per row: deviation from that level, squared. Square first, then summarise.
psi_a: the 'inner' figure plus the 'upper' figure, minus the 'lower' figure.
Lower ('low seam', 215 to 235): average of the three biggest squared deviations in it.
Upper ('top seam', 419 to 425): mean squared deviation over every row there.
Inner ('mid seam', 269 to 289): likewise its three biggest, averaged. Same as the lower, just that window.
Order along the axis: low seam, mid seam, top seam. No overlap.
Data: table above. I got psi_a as 745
